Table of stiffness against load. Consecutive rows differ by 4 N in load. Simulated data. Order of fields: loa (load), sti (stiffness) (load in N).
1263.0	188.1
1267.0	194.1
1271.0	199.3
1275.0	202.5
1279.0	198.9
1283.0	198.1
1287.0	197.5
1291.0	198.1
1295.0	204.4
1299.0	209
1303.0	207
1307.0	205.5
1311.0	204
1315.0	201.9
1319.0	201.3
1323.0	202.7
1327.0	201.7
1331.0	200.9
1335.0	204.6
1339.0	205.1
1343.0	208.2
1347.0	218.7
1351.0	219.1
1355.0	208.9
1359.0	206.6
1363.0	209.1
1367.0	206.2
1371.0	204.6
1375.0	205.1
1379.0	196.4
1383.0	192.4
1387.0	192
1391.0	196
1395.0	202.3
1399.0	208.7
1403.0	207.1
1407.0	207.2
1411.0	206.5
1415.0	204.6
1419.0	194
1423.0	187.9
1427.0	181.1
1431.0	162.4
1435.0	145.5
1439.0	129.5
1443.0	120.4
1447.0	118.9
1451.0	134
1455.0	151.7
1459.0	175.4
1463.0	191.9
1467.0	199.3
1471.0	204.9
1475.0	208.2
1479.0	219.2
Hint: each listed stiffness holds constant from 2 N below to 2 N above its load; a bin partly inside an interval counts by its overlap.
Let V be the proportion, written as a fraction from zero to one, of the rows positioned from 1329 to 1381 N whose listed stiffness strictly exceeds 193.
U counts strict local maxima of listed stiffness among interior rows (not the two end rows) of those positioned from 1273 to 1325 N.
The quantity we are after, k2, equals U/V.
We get 1.0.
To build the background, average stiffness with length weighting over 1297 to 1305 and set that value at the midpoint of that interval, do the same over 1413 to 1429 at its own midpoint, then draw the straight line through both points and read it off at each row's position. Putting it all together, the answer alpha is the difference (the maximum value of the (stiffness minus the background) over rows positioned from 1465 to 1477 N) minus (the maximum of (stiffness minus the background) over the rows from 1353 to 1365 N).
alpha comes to 14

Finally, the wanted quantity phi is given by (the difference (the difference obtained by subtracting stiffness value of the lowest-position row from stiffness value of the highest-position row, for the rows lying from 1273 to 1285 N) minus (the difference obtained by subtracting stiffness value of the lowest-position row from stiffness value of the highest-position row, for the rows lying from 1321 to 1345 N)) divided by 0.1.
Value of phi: -99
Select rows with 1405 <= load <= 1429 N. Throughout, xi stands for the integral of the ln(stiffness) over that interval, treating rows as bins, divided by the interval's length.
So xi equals 5.28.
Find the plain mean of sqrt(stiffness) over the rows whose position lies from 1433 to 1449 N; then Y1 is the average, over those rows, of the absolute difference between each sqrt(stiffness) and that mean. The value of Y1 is 0.39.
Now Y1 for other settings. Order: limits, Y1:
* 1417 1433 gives 0.36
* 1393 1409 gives 0.07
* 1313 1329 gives 0.01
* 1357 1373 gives 0.04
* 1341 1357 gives 0.18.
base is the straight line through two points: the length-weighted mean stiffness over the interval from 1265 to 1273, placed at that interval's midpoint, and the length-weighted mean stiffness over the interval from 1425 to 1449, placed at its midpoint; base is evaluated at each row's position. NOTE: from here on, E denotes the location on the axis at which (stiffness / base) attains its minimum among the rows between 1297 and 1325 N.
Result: 1315.0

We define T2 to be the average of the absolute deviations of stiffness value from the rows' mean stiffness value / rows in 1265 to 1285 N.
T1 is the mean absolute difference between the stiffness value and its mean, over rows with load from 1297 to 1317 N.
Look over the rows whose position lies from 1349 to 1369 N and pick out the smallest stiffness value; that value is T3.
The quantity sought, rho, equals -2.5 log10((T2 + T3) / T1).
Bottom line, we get -5.0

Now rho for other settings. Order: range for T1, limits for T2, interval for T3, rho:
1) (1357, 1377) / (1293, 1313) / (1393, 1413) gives -5.6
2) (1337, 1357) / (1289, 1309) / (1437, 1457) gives -3.4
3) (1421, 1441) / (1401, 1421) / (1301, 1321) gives -2.6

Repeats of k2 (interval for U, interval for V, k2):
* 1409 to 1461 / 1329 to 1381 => 0.0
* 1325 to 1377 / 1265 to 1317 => 2.0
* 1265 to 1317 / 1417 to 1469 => 13.0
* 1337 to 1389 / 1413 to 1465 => 19.5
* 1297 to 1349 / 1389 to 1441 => 1.6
